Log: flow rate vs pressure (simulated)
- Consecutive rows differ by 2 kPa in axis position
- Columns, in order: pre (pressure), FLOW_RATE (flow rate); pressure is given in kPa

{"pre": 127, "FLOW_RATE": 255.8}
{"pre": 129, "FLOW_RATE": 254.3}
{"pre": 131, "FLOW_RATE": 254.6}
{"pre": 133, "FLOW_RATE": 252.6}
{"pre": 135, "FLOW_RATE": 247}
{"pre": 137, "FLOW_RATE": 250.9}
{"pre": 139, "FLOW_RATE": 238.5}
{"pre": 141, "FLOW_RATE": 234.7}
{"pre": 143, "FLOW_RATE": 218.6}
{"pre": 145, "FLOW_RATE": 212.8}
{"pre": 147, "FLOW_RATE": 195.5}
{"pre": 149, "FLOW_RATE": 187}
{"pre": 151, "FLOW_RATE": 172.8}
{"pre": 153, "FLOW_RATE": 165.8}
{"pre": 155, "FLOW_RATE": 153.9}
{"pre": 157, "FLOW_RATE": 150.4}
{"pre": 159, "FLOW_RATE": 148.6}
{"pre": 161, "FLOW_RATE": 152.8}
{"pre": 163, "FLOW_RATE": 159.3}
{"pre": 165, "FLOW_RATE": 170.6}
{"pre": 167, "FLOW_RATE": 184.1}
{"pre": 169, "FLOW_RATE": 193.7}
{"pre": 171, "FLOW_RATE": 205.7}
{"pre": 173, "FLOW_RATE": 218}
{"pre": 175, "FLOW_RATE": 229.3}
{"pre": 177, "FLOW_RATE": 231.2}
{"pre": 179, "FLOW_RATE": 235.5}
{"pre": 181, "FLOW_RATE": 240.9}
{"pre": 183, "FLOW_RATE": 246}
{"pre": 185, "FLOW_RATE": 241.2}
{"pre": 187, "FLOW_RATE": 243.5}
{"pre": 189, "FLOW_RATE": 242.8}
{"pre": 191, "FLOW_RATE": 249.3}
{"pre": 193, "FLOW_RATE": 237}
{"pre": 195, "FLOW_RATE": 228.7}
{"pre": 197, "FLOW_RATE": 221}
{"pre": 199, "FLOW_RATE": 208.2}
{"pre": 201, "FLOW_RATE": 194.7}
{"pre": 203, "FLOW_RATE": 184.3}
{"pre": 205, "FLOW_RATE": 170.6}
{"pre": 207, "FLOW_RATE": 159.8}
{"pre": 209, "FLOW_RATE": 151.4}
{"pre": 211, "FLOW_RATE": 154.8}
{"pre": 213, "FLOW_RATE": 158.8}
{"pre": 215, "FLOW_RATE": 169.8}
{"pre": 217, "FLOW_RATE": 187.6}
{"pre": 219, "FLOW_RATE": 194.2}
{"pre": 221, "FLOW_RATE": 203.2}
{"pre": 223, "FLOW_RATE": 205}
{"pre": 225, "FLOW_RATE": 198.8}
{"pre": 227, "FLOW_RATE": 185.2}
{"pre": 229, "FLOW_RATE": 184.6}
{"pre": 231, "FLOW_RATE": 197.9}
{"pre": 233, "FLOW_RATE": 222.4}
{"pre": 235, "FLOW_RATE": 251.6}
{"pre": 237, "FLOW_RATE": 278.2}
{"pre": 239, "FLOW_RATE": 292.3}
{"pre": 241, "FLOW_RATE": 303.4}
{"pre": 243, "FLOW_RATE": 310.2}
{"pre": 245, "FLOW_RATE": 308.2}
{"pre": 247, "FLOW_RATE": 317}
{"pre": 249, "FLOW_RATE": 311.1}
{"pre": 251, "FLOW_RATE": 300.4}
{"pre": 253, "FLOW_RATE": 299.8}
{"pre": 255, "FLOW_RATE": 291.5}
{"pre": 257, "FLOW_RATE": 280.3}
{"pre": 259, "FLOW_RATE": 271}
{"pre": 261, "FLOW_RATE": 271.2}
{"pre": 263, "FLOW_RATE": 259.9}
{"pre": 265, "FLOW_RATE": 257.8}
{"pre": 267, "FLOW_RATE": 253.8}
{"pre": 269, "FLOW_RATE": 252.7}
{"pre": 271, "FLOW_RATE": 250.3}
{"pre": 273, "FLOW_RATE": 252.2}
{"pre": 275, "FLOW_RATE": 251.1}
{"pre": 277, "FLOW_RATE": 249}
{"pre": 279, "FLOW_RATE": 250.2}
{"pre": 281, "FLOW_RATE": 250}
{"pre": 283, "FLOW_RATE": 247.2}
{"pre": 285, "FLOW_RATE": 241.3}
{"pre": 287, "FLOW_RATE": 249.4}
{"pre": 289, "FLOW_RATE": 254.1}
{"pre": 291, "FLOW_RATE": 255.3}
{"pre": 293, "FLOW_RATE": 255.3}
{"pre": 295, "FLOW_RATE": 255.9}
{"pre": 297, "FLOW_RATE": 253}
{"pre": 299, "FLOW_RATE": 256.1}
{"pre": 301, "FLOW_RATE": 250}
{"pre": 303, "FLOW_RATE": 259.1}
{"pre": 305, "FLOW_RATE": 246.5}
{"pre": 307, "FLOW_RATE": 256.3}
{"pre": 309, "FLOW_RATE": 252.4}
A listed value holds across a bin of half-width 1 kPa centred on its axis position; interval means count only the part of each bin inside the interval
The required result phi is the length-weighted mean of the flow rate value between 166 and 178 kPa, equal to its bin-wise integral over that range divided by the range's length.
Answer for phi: 210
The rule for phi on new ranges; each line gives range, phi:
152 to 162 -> 154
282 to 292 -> 249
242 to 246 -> 309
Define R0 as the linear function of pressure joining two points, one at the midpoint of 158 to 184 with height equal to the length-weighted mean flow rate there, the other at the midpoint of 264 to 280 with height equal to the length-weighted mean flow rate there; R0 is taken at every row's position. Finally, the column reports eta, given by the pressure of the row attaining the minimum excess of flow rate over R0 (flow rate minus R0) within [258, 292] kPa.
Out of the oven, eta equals 285 kPa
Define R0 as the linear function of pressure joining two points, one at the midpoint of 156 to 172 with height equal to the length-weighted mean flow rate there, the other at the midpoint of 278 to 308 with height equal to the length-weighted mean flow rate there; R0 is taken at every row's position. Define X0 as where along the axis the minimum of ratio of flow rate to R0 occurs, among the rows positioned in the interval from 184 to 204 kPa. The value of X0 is 203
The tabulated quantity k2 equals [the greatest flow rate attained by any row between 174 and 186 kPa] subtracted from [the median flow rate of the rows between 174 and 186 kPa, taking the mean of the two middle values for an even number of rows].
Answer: -8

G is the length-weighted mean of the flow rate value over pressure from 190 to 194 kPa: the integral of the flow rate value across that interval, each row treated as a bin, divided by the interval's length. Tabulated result 243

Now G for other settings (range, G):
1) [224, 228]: 192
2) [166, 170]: 189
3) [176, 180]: 233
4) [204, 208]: 165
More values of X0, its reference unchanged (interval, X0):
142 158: 157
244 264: 263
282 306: 305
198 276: 209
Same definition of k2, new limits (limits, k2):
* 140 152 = -31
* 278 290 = -4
